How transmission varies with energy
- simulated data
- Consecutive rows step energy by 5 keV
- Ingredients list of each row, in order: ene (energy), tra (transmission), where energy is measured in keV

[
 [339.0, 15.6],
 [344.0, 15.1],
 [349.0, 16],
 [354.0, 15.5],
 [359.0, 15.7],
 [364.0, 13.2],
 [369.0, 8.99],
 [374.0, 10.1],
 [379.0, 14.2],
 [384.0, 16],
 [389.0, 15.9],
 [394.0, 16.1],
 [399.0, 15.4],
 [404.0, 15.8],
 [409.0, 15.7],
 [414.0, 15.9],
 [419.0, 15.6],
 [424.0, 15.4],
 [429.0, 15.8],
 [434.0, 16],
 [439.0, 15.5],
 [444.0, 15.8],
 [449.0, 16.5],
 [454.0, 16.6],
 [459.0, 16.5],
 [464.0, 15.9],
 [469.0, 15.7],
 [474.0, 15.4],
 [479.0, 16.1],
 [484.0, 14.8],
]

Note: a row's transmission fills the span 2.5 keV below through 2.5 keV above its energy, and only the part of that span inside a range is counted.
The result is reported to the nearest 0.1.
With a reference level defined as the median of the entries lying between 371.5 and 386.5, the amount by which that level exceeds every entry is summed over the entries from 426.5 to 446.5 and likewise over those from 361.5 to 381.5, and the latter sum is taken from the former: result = -16.6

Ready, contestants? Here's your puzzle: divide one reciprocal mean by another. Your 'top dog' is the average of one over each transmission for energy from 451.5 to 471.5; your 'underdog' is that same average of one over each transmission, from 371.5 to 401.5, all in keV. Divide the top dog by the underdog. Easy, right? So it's 0.88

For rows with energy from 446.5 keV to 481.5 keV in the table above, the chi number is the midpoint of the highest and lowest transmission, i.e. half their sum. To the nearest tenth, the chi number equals 16.0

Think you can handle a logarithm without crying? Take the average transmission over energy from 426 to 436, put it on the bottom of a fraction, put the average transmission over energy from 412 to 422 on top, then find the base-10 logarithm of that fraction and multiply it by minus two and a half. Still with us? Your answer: 0.010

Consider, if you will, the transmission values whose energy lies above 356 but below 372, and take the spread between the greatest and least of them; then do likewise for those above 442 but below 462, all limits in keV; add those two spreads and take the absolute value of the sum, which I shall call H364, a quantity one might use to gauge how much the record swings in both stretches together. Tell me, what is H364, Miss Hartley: 7.5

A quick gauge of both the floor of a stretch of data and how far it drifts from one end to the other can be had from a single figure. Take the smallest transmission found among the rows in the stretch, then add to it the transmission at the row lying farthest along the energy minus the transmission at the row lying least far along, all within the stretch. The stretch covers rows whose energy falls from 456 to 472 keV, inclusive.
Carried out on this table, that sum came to 14.9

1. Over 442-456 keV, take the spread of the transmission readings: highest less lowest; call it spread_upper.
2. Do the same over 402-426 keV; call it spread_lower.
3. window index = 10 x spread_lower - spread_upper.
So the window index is 4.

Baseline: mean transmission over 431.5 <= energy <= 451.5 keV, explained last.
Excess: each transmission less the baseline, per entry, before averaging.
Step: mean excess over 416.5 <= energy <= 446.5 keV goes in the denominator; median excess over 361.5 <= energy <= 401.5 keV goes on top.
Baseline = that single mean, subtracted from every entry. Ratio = 4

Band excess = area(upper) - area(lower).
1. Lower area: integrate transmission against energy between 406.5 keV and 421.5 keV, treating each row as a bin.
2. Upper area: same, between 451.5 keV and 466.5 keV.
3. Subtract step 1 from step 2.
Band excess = 9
